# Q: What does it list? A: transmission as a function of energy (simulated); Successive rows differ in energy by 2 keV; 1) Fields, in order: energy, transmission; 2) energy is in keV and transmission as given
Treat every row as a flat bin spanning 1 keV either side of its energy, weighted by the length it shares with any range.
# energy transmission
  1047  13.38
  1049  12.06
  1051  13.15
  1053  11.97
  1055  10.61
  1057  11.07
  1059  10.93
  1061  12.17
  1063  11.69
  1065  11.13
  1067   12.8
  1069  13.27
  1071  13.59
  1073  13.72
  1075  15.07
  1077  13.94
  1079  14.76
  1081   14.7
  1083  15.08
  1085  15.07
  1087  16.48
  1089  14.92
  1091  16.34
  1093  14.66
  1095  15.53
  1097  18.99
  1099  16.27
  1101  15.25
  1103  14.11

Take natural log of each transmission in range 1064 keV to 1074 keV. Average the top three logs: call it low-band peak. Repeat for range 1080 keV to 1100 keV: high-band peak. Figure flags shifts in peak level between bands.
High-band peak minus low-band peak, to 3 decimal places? 0.242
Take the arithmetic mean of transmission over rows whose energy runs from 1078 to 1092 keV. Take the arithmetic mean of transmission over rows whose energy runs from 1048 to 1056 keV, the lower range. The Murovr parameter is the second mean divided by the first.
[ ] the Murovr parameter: 0.78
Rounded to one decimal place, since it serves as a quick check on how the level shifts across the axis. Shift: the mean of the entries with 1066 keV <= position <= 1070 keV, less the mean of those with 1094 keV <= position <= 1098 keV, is -4.2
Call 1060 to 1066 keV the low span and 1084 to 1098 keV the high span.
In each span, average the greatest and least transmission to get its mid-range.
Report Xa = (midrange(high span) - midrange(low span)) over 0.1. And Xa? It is 52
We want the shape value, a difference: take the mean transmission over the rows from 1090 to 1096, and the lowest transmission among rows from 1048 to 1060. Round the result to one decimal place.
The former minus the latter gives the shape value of 4.9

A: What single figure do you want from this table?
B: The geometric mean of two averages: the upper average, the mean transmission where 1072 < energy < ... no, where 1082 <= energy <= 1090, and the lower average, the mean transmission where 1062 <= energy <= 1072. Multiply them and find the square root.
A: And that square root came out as 13.9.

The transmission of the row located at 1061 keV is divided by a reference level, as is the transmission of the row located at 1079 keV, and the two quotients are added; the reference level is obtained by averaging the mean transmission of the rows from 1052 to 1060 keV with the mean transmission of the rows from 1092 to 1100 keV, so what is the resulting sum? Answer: 1.96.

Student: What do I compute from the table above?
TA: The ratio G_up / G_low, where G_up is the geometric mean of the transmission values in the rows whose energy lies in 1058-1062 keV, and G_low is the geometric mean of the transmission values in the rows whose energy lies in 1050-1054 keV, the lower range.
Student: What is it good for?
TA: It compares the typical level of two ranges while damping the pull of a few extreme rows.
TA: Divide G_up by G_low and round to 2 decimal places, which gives 0.92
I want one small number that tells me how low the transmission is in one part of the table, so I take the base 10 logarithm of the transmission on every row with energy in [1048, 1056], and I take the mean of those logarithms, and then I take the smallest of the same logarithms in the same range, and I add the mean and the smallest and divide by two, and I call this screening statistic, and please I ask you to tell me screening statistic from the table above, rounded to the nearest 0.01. 1.05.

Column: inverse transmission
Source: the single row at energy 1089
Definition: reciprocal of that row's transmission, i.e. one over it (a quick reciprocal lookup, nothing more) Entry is 0.067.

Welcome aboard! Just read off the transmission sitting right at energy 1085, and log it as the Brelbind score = 15.07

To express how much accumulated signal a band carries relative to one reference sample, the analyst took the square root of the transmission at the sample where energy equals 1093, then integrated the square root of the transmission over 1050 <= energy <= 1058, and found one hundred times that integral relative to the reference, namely 714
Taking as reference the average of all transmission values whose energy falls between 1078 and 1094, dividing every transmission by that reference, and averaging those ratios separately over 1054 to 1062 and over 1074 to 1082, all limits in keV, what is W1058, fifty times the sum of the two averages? 85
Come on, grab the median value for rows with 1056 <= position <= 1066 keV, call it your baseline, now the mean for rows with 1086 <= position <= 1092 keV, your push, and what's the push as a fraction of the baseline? 1.43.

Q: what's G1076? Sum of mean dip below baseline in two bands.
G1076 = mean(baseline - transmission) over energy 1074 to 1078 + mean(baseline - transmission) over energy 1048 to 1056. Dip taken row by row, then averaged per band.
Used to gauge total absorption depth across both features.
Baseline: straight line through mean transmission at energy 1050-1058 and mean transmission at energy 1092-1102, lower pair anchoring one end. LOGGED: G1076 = -1.0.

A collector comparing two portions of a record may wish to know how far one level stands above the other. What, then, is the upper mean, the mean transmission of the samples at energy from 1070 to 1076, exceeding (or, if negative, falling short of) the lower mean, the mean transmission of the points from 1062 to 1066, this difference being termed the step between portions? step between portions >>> 2.7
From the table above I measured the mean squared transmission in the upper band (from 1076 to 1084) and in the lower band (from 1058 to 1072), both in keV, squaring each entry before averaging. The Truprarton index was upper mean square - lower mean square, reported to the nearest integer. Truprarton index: 64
